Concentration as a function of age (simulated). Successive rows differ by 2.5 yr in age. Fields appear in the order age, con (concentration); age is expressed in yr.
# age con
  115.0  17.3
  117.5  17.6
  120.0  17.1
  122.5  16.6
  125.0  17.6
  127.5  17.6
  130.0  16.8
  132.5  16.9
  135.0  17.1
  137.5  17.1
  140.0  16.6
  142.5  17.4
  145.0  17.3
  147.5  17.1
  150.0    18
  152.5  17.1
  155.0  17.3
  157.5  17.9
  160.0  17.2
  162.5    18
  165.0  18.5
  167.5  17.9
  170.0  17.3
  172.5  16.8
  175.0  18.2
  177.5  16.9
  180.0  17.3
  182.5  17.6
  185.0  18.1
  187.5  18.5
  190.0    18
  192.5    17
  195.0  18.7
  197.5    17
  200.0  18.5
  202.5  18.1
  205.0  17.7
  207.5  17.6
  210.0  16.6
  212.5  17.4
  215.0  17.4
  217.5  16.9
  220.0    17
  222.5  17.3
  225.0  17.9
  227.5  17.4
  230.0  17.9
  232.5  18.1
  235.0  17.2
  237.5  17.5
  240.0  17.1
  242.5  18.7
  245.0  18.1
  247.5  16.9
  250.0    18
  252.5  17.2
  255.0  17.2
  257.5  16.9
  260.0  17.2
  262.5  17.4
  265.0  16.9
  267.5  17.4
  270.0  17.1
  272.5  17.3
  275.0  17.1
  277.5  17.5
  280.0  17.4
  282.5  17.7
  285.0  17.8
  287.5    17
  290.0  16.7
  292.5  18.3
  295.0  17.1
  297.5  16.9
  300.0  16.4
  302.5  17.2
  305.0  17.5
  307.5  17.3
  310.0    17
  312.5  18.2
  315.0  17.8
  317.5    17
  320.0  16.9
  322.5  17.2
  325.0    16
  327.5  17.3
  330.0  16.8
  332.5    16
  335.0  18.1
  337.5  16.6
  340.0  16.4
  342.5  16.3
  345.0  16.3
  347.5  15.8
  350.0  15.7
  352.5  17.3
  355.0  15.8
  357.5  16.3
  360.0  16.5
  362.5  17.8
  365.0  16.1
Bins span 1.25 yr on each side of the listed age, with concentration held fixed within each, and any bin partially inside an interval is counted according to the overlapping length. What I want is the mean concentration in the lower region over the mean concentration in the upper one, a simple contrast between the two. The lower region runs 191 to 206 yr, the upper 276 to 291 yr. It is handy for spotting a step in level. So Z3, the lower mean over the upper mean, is 1.03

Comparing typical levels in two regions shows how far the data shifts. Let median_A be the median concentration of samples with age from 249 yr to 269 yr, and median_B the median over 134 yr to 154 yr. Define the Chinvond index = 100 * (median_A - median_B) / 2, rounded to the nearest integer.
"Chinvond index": 5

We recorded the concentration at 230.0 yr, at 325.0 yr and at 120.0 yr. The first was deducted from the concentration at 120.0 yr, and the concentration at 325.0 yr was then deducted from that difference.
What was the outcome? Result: -16.8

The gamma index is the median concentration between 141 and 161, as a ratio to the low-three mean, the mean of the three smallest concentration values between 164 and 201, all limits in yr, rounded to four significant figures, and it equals 1.024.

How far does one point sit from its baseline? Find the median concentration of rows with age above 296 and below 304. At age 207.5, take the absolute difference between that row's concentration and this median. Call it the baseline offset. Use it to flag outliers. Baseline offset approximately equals 0.70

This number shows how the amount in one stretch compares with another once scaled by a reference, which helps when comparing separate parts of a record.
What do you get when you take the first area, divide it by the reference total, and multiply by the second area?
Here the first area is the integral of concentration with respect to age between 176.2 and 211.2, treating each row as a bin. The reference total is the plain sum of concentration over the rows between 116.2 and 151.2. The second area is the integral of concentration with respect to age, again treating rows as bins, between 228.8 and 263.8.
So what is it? 1577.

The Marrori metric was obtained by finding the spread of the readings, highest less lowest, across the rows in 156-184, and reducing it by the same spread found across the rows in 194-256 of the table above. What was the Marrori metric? -0.40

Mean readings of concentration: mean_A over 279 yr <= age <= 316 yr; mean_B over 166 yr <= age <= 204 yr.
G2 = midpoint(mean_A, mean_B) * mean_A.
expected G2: 304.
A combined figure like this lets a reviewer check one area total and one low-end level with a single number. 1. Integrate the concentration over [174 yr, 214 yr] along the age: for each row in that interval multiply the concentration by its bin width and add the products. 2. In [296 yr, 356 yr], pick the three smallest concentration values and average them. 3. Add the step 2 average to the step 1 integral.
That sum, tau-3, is 724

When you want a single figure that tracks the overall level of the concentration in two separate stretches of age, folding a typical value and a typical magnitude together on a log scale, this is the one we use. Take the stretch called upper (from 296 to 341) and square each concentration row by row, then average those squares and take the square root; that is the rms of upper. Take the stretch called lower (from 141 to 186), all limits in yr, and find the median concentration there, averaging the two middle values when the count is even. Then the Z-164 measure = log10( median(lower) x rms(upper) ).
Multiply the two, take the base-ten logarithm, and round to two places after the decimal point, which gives 2.47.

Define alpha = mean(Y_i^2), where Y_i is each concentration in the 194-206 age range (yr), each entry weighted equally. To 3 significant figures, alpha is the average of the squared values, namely 324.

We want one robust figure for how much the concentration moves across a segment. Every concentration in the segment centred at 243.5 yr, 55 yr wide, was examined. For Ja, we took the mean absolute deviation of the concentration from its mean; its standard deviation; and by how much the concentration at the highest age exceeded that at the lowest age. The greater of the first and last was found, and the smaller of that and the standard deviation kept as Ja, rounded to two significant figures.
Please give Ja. 0.39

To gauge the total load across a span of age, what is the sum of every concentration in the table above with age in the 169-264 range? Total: 667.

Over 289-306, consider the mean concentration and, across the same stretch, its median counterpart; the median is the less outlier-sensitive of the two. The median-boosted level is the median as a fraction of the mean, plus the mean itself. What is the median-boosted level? 18.2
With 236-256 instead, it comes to 18.6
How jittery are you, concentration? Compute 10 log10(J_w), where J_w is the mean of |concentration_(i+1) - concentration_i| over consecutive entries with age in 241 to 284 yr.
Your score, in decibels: -3.59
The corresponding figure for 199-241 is -3.59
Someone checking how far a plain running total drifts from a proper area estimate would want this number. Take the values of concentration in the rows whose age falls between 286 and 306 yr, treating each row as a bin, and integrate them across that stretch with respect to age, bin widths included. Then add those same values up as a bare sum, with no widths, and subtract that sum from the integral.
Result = 206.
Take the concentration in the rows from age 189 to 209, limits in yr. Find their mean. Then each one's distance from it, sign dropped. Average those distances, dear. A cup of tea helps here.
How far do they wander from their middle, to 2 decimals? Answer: 0.50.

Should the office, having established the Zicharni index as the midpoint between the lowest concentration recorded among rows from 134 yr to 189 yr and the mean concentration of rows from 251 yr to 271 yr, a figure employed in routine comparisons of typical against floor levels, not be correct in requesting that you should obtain 16.9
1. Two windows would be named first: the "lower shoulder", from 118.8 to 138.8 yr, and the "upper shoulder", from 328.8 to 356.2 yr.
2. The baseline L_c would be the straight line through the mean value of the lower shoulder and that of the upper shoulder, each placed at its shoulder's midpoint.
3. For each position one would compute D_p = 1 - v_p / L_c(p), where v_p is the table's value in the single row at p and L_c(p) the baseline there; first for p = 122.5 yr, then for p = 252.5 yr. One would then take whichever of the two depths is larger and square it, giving 0.0009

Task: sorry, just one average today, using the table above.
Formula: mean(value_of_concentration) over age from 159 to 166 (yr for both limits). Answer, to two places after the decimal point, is 17.90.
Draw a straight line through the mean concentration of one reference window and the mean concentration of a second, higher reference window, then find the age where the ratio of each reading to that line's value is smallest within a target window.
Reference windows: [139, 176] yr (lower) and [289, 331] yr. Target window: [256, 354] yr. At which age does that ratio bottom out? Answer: 350.0 yr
